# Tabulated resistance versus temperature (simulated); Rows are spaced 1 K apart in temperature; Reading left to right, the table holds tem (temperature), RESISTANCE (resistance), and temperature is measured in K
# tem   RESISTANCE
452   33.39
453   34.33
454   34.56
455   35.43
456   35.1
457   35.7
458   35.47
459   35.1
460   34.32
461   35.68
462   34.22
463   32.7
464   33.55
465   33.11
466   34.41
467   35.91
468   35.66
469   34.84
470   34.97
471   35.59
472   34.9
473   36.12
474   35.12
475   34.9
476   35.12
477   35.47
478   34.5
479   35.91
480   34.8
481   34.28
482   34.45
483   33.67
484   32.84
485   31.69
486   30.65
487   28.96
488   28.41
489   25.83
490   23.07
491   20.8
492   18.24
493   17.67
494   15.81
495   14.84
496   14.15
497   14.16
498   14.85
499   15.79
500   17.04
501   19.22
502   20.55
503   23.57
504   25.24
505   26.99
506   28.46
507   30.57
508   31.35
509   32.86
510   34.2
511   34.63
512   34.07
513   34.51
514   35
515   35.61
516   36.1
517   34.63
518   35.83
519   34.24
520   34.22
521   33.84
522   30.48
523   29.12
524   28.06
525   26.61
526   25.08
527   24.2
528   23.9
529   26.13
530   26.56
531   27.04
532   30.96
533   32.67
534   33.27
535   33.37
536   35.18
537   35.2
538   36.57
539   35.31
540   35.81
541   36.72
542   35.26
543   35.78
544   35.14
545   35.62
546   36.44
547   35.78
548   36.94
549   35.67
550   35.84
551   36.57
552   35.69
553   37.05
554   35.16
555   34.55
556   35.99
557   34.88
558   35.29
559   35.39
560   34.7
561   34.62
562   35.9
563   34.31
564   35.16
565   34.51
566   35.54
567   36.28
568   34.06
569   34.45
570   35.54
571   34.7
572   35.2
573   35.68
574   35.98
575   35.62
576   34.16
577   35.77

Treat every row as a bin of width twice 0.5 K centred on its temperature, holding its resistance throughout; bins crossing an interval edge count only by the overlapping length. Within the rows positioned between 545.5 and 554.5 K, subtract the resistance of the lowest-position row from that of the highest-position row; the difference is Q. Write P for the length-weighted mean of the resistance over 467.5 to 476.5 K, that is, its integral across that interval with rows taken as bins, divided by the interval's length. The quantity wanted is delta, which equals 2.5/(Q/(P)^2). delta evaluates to -2426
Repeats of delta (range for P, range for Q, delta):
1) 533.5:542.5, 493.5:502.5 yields 653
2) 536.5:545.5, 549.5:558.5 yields -5797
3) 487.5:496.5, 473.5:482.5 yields -1473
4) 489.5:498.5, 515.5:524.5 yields -91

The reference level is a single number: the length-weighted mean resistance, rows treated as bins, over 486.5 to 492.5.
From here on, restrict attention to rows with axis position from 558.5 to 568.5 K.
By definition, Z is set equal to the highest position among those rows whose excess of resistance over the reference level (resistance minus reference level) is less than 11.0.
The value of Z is 568 K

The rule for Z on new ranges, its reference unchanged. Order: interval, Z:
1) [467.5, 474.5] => 474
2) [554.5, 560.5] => 560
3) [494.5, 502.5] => 502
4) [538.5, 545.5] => 544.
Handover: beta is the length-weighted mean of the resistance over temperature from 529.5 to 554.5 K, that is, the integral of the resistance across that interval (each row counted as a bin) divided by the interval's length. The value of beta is 34.6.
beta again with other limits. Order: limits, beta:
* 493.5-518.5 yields 26.4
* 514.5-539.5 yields 31.4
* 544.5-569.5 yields 35.5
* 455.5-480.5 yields 34.9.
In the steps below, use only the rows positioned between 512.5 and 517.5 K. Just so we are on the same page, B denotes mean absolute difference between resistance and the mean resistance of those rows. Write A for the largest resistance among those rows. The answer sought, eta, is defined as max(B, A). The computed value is 36.1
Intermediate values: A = 36.1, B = 0.55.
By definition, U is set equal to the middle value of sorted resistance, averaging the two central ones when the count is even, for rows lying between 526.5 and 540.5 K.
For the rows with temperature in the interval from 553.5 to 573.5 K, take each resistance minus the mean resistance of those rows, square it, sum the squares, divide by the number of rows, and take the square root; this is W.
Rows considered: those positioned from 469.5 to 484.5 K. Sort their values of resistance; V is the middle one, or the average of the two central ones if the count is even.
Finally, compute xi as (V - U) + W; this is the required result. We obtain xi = 2.5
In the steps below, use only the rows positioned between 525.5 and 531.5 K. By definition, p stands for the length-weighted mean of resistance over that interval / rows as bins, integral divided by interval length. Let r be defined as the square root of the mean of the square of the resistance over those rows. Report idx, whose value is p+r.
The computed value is 51.0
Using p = 25.5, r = 26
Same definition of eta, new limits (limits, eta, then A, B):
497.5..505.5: 27.0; 26.99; 3.68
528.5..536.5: 35.2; 35.18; 3.05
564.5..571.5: 36.3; 36.28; 0.66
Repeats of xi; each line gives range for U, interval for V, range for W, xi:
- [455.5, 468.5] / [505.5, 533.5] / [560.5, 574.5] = -2.4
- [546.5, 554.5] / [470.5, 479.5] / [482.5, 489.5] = 1.9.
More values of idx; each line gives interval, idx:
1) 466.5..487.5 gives 68.7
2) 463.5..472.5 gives 69.6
